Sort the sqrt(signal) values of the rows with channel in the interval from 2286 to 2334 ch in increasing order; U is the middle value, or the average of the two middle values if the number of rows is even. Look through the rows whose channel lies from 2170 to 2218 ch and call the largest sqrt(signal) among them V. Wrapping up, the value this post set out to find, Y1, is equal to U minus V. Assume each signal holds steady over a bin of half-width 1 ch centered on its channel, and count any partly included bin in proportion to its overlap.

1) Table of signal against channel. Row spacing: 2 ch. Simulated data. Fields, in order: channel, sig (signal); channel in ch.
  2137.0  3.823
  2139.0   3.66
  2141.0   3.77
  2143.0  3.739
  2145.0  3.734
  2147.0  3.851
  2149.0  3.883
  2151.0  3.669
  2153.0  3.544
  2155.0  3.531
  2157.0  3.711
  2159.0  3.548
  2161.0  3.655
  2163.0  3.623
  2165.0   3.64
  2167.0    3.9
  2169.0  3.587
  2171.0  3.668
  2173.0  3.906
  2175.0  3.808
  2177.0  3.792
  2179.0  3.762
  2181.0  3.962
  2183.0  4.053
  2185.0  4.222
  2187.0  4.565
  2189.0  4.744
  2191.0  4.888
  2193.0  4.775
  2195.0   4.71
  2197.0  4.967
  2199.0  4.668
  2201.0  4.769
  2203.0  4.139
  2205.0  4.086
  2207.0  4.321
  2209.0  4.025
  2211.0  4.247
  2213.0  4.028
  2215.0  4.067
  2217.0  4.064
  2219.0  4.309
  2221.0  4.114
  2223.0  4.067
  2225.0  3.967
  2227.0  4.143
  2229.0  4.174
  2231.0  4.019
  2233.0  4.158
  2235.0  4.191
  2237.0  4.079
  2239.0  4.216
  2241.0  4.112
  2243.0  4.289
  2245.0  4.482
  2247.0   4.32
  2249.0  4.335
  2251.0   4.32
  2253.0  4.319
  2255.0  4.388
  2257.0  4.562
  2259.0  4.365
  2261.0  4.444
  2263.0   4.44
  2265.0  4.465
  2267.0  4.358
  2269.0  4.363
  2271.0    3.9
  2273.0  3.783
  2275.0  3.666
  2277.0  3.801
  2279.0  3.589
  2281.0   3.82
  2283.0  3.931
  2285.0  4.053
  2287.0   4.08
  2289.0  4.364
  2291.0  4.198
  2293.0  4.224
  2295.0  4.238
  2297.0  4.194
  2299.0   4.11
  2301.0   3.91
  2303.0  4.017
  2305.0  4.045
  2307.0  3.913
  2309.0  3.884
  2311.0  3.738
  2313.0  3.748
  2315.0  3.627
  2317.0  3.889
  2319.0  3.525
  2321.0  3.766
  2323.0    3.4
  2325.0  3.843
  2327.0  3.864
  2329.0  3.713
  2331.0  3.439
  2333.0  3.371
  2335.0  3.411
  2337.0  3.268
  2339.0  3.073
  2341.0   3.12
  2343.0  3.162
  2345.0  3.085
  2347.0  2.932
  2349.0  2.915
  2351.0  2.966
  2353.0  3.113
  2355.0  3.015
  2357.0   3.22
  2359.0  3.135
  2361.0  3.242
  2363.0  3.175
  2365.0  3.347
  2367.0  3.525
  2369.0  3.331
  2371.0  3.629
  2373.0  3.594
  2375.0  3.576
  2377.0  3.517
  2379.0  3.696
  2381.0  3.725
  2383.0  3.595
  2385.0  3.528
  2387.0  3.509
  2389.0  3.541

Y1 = -0.26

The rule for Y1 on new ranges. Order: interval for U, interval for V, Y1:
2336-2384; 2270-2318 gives -0.29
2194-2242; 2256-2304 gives -0.10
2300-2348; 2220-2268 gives -0.22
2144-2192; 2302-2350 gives -0.07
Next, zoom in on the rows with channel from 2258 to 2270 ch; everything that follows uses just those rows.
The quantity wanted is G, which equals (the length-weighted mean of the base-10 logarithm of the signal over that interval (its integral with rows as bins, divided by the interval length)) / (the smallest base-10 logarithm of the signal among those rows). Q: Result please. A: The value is 1.01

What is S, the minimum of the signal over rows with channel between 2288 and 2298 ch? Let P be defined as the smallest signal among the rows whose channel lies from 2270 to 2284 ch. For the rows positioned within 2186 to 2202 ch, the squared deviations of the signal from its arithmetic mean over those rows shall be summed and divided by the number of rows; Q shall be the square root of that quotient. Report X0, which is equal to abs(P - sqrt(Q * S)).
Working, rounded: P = 3.589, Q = 0.117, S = 4.194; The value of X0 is 2.9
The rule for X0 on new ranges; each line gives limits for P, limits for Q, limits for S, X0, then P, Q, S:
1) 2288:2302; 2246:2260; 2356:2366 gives 3.4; 3.91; 0.081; 3.135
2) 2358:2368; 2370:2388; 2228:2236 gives 2.6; 3.135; 0.072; 4.019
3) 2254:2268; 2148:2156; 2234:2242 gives 3.6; 4.358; 0.141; 4.079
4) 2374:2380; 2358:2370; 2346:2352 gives 2.9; 3.517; 0.129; 2.915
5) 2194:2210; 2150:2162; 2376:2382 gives 3.5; 4.025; 0.071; 3.517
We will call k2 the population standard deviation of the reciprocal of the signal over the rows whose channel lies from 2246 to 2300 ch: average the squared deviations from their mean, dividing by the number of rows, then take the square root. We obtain 0.016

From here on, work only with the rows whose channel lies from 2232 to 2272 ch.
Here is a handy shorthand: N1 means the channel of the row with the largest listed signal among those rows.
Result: 2257.0 ch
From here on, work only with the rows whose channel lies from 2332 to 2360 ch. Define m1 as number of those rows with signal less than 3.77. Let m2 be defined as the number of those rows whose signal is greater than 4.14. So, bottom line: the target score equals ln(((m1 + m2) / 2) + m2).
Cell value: 1.95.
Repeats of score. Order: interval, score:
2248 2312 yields 3.24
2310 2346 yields 2.01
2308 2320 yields 0.69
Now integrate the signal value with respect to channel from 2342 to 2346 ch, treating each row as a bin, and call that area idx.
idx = 12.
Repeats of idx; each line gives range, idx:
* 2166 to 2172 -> 22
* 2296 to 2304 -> 32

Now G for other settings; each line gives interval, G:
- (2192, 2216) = 1.06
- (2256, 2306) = 1.11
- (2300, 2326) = 1.09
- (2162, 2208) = 1.12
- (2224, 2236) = 1.03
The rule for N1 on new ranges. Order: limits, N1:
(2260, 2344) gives 2265.0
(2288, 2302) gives 2289.0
